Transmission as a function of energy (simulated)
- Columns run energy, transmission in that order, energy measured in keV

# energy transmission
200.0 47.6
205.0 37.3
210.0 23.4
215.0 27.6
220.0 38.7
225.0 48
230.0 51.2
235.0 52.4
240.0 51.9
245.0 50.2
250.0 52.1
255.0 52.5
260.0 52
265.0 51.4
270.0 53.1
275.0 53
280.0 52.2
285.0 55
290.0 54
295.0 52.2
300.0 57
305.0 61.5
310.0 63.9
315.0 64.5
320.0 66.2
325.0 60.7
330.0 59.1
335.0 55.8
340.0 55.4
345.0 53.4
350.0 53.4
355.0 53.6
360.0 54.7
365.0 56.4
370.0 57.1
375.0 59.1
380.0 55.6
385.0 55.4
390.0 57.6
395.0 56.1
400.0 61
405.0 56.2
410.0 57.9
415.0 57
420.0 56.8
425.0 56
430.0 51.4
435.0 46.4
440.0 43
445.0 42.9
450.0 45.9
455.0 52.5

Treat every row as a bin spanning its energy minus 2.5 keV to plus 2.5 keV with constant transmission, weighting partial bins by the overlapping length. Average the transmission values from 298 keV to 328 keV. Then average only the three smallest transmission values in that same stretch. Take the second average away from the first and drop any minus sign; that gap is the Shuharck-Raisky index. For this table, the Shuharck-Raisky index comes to 2.6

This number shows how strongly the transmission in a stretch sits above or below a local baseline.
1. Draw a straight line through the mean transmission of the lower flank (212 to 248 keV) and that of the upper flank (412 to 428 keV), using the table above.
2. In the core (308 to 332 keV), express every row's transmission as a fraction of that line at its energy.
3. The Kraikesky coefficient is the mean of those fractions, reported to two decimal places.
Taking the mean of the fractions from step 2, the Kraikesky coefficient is 1.24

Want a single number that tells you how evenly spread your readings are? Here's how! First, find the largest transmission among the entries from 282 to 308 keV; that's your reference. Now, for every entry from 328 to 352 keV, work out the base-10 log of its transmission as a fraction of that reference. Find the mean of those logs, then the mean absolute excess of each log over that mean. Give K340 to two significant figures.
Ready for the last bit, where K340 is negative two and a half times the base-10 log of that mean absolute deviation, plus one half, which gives 5.2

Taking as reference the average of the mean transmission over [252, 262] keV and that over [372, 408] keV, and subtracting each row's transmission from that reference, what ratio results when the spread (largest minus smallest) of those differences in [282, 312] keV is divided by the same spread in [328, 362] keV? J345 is 2.1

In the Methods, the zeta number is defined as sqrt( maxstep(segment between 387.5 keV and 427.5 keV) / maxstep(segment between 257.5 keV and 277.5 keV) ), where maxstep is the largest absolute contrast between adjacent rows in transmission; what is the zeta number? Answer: 1.7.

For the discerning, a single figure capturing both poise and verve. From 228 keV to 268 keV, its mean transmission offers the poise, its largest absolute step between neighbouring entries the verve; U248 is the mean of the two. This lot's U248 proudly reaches 26.8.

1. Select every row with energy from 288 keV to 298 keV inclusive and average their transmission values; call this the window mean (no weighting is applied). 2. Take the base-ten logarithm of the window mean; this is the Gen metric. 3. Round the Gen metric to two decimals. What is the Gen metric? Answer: 1.73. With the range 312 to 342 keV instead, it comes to 1.78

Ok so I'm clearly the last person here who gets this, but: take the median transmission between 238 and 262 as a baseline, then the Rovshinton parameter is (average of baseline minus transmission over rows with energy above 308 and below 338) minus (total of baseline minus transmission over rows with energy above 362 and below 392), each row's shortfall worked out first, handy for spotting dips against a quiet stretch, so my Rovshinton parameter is 20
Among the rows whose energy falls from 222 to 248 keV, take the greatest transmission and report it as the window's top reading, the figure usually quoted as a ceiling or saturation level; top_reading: 52.4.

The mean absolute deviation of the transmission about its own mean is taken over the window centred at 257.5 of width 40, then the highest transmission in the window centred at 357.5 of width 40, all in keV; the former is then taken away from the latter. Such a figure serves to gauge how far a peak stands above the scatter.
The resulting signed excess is 58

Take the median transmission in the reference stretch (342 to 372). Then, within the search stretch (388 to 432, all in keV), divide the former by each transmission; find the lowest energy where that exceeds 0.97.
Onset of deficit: 430.0 keV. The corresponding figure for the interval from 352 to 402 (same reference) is 355.0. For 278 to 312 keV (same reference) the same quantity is 280.0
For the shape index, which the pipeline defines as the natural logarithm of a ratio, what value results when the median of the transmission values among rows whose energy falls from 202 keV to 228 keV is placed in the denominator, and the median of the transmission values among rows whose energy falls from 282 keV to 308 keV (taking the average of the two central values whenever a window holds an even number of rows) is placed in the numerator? 0.39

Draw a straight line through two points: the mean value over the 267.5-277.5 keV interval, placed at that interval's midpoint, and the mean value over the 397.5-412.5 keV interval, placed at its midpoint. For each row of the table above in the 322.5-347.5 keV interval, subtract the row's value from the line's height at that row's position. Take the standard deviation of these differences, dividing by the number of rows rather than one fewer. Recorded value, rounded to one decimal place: 2.9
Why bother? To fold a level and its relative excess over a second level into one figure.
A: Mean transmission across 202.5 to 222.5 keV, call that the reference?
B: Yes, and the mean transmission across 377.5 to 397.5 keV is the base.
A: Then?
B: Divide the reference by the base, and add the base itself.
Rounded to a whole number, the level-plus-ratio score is 57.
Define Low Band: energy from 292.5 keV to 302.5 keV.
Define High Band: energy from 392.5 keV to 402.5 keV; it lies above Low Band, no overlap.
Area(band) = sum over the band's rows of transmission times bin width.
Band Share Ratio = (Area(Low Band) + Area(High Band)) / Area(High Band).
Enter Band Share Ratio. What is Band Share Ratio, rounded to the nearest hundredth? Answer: 1.93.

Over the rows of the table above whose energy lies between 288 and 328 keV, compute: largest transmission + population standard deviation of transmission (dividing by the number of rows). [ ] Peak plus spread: 71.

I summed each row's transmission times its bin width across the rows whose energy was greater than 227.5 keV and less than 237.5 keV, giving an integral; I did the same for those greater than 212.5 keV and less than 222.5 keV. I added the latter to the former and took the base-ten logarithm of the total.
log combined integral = 2.93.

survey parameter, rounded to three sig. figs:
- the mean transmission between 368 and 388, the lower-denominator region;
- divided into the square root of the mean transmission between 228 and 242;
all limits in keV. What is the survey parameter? 0.127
